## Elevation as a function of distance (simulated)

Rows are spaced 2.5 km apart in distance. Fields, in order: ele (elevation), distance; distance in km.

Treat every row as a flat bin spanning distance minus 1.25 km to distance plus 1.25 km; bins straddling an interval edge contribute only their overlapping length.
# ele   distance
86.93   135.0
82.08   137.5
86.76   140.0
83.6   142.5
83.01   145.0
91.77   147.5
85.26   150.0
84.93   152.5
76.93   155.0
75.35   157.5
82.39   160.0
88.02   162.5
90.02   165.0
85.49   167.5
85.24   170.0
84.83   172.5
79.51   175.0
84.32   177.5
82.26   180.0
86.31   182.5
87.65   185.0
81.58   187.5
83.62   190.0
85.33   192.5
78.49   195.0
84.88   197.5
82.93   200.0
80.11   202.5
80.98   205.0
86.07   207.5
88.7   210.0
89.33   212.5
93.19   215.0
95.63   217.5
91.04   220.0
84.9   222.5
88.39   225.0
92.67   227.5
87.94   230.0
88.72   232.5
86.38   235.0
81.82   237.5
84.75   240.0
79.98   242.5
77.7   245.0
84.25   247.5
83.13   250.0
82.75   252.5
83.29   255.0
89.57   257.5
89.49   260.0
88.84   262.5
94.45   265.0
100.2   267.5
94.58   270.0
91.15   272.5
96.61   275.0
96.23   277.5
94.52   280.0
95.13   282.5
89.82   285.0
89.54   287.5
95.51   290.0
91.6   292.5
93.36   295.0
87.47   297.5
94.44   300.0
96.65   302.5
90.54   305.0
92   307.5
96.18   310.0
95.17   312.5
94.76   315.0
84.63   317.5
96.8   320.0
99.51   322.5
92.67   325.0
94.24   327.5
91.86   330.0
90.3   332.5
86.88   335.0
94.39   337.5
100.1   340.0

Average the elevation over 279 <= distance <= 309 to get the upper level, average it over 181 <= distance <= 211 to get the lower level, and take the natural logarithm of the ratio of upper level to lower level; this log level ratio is 0.10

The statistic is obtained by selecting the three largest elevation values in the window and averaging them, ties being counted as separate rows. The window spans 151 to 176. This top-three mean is 88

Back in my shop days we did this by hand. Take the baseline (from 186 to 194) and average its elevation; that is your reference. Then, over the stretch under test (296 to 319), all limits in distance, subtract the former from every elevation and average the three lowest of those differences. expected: 4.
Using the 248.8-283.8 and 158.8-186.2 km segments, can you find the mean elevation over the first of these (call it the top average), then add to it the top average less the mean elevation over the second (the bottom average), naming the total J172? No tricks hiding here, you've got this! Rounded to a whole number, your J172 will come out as 98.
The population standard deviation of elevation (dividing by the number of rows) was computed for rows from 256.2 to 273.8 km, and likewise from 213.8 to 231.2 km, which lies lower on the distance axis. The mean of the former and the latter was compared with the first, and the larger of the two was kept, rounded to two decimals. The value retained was 3.78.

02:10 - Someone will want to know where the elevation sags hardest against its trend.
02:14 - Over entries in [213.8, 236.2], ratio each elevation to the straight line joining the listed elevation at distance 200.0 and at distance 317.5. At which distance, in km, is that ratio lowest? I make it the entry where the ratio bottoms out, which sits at 222.5 km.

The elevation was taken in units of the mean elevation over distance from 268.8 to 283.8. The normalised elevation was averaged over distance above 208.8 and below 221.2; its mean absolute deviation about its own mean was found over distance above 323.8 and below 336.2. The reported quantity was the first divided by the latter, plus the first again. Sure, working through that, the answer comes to 45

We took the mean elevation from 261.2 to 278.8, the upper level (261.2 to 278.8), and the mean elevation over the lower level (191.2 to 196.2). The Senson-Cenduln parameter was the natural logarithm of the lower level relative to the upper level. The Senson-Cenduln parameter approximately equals -0.14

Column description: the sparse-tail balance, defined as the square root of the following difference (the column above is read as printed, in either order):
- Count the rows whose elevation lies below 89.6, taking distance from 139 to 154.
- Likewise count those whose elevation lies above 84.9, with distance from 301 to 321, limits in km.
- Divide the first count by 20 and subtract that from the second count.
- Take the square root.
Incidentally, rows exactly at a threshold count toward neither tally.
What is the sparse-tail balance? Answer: 2.6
